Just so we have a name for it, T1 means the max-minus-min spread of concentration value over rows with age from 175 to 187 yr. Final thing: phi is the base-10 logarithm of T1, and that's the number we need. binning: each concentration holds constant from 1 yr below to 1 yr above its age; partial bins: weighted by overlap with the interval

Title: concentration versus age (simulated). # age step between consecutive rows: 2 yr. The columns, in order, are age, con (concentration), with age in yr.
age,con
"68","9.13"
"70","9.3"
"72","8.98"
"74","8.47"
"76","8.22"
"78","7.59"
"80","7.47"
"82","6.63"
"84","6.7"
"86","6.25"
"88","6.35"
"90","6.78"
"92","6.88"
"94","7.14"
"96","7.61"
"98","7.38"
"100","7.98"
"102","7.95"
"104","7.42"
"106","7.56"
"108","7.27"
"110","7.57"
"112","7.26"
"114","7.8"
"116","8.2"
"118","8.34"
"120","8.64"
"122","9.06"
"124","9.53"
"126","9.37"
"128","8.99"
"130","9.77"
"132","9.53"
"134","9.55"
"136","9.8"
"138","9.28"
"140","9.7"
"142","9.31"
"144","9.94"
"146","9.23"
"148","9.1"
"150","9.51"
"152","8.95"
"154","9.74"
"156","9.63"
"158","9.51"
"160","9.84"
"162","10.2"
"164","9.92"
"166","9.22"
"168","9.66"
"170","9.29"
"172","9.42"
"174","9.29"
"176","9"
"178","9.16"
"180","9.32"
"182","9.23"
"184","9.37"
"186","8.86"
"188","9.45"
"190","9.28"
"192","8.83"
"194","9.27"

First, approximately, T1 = 0.5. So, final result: -0.29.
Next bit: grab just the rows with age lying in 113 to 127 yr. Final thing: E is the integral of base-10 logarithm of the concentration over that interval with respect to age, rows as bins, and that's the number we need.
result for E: 13.1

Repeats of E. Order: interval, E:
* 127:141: 13.7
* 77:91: 11.7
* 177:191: 13.5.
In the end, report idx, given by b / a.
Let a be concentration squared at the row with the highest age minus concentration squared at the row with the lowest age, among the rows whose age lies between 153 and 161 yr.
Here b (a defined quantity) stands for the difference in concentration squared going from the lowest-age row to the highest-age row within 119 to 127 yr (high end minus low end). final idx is 7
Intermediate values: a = 2.0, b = 13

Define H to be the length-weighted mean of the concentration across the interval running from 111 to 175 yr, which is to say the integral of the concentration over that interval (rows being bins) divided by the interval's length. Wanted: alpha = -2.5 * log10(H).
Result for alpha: -2.42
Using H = 9.3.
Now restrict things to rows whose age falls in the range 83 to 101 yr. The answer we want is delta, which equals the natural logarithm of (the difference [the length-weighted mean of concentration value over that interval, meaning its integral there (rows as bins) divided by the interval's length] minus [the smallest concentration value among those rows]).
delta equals -0.3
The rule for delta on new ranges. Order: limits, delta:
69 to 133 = 0.5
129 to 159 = -0.6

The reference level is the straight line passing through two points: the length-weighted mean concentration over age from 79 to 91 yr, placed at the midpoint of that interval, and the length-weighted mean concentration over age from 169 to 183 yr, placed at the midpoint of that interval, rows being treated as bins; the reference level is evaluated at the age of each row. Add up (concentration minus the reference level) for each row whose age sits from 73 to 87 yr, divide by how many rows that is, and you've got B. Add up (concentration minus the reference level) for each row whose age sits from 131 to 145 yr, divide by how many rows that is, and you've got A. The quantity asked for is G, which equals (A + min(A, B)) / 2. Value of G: 1.1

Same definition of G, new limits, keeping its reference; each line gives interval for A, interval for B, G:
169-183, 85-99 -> 0.0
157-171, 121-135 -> 0.8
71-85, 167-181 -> 0.7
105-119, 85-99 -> 0.1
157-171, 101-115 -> 0.5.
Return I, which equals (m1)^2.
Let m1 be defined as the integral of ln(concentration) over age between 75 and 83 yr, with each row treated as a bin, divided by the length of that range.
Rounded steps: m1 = 2.01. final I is 4.04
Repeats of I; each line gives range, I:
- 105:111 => 4.04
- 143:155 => 5.02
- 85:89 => 3.39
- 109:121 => 4.30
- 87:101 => 3.87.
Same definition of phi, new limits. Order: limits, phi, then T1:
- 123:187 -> 0.13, 1.3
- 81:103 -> 0.24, 1.7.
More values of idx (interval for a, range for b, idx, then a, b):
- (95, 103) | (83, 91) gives 0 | 5.3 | 1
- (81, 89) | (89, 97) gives -3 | -3.6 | 12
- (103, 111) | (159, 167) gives -5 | 2.2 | -12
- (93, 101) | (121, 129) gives 0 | 12.7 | -1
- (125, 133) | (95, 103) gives 2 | 3.0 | 5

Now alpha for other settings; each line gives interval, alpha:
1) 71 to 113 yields -2.17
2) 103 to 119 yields -2.21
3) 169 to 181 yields -2.41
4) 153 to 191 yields -2.44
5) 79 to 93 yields -2.07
